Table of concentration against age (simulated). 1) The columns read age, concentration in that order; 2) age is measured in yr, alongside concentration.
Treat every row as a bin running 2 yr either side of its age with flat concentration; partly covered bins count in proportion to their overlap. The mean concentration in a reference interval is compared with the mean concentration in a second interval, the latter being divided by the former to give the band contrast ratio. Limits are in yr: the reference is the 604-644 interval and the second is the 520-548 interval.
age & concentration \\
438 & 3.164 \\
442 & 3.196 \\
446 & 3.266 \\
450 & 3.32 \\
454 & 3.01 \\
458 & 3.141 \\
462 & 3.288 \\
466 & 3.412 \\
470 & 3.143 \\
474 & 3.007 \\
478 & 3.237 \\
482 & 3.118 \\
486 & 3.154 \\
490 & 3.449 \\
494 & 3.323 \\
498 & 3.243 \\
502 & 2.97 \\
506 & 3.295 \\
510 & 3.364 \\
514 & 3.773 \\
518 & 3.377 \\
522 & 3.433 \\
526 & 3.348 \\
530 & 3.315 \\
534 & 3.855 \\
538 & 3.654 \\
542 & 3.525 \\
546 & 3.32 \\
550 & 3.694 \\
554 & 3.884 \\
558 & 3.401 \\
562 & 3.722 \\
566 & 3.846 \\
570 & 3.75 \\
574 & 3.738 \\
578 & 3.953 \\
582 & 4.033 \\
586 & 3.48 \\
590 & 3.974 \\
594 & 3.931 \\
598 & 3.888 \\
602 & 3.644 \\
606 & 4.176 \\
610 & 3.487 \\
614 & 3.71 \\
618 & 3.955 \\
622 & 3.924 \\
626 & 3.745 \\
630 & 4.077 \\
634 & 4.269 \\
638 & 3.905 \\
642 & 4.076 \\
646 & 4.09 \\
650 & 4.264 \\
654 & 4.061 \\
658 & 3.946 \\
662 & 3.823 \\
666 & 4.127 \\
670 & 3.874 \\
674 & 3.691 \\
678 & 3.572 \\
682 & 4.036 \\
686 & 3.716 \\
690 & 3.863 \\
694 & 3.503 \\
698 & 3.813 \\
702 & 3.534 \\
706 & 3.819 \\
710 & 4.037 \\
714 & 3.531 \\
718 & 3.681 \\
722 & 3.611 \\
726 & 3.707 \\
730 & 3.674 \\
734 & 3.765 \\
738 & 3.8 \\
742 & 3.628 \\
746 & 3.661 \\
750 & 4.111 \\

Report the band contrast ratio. 0.89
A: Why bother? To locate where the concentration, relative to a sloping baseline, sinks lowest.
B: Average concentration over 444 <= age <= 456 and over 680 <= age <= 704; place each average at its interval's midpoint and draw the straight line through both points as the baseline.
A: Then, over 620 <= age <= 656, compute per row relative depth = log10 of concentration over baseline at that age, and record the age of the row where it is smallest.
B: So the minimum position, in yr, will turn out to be 626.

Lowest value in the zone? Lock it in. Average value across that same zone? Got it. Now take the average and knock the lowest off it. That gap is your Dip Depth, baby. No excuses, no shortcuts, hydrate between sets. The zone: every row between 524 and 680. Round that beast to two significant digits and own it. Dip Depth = 0.50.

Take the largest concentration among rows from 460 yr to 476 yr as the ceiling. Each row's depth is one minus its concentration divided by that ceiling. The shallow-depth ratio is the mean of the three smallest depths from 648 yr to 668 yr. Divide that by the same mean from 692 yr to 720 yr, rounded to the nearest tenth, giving 1.5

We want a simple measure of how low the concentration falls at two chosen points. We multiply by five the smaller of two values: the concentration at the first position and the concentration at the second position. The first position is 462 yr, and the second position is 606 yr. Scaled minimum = 16.4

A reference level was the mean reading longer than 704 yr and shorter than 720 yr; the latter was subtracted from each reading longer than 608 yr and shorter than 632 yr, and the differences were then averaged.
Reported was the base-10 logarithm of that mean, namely -1.31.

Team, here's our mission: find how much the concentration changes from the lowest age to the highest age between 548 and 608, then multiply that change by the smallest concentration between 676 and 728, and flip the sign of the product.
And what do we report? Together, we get -1.7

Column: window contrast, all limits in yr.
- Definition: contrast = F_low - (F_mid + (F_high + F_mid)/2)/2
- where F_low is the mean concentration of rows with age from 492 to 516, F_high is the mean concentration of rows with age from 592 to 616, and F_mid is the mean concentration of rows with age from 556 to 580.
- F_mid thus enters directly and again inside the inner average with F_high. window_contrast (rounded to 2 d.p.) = -0.42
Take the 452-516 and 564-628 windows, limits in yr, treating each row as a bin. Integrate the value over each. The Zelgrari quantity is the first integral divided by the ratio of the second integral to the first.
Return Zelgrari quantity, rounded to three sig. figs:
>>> 176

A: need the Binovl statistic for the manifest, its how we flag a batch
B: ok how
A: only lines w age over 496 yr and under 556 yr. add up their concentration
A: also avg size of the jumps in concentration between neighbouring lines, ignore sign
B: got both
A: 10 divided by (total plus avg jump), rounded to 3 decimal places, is 0.191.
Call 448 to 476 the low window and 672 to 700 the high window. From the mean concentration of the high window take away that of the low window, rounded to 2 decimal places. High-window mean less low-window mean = 0.55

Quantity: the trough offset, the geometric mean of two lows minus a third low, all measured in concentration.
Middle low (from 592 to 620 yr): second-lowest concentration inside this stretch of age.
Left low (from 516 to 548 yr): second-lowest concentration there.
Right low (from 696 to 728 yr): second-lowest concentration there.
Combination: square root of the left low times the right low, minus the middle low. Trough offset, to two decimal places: -0.22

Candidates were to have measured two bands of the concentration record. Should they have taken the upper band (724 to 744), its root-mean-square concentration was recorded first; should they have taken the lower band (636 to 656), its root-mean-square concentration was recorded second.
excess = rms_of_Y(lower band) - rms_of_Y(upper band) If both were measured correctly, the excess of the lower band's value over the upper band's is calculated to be 0.37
